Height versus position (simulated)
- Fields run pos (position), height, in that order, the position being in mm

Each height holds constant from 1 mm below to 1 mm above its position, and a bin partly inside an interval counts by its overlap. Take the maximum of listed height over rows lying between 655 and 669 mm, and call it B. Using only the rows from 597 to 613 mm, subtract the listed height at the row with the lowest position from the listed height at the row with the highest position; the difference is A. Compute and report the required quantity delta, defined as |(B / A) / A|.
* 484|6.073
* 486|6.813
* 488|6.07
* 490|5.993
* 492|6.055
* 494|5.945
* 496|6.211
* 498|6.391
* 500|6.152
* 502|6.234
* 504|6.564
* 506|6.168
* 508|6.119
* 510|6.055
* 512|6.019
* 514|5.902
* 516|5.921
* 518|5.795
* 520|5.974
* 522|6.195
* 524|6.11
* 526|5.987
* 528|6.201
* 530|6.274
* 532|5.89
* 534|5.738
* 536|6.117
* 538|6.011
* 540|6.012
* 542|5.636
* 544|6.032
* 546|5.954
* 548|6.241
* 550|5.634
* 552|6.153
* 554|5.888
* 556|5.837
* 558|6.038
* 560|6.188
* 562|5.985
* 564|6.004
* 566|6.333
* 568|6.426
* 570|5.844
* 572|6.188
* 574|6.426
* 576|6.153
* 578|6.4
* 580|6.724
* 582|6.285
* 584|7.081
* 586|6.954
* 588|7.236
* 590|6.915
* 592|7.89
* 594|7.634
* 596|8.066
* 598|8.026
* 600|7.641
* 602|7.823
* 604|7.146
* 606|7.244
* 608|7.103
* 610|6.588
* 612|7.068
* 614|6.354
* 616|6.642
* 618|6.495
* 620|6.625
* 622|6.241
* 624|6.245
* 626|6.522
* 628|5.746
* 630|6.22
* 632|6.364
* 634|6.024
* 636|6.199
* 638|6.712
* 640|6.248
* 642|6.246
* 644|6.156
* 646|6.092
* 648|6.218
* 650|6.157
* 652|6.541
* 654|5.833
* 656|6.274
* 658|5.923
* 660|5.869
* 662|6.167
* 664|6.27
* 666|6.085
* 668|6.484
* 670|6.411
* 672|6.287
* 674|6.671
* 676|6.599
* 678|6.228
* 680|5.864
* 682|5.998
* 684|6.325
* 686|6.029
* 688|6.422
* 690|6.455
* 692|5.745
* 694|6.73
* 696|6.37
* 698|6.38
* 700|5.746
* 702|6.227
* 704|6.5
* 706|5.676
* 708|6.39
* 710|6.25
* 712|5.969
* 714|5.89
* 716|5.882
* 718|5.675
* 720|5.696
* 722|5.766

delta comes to 7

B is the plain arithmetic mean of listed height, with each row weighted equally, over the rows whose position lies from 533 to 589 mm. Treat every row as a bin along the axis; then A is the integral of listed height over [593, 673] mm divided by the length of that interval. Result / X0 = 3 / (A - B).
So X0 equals 9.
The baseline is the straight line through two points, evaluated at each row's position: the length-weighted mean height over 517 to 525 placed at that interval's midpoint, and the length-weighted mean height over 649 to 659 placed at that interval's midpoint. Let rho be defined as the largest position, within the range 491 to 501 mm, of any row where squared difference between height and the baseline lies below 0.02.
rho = 494 mm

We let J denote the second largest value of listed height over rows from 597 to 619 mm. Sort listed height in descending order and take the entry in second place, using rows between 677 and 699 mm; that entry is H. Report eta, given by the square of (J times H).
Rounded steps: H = 6.455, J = 7.823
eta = 2550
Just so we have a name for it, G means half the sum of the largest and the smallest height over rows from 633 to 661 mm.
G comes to 6.27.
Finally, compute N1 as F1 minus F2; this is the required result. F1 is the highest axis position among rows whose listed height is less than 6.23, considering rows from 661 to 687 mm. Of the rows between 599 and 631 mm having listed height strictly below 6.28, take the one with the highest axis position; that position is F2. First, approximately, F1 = 686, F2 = 630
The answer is 56 mm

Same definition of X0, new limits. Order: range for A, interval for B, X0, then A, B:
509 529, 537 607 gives -5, 6.02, 6.6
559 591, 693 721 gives 9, 6.45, 6.1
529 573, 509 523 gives 77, 6.02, 6.0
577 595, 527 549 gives 3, 7.01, 6.0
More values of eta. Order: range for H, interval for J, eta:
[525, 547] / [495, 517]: 1571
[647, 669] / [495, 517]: 1717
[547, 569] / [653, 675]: 1686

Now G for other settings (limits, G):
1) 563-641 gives 6.91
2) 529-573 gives 6.03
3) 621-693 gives 6.23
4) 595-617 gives 7.21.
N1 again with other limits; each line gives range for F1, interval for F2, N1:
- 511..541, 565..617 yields -36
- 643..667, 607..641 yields 26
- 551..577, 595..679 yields -102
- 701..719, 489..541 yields 178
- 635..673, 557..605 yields 90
